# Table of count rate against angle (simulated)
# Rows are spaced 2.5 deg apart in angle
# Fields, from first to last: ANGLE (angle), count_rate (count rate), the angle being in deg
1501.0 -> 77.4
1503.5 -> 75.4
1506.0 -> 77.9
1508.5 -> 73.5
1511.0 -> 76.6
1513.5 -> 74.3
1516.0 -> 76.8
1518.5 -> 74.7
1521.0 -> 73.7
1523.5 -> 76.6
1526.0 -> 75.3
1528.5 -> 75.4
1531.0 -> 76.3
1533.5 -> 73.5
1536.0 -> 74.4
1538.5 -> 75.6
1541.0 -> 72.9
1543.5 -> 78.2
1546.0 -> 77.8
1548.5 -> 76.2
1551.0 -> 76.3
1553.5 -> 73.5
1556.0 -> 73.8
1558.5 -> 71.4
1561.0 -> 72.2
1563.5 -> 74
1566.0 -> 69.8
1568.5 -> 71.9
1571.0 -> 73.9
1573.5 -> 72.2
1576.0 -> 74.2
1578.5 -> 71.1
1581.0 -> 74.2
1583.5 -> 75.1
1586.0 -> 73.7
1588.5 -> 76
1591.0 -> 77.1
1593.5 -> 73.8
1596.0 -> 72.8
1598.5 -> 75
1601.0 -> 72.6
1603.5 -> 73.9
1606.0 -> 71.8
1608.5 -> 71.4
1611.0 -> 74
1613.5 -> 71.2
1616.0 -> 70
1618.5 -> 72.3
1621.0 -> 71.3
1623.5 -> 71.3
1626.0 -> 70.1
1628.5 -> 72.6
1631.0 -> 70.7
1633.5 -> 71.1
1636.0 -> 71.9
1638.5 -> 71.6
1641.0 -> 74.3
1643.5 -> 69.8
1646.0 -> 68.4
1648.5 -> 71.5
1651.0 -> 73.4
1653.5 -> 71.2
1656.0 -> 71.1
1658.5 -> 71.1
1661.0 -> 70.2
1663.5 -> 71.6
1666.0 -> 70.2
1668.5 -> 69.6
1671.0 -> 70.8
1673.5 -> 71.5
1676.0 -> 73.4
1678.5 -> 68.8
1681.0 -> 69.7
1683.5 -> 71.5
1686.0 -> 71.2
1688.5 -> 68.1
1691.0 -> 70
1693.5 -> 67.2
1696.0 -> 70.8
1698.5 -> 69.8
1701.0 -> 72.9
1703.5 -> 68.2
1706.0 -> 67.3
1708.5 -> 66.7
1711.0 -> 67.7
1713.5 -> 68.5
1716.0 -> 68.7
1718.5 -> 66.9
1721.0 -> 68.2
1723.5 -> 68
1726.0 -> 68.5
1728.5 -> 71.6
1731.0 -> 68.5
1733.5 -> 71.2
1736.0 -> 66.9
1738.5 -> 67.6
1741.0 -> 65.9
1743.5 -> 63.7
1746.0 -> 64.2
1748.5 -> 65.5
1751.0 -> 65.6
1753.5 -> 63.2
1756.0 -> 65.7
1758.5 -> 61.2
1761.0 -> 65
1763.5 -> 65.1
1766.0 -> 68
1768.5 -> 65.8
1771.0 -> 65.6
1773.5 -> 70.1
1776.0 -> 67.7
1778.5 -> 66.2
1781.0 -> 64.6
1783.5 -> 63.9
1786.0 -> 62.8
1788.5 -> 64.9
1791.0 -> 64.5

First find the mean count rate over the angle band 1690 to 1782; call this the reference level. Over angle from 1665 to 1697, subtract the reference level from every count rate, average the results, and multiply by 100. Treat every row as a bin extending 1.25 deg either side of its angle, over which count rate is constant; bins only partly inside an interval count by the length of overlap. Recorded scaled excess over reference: 296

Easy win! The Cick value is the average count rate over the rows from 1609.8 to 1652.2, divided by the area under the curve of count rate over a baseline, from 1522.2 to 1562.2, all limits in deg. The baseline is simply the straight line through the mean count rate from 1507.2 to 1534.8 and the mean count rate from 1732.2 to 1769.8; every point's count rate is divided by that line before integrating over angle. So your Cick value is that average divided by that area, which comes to 1.77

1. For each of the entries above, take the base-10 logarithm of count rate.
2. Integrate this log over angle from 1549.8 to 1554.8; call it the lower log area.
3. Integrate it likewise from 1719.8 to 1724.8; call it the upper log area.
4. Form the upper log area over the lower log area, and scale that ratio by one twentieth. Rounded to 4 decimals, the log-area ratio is 0.0489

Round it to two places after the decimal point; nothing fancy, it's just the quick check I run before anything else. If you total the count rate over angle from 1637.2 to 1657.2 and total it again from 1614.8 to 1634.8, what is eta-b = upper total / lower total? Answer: 1.00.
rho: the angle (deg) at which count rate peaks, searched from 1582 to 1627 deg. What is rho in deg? 1591.0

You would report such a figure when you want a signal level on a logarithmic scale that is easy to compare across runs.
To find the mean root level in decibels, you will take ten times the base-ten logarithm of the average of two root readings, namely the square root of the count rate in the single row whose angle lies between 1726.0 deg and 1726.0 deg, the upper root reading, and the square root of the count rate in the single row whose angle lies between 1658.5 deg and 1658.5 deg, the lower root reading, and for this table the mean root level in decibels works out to 9.22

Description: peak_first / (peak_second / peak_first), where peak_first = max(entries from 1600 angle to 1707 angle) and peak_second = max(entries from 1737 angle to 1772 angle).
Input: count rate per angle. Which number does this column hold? 81.2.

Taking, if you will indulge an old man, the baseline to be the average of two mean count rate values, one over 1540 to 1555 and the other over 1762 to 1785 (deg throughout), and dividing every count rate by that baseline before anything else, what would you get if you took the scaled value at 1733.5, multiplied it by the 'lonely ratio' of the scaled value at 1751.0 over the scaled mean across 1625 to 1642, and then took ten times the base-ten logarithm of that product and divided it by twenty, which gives -0.019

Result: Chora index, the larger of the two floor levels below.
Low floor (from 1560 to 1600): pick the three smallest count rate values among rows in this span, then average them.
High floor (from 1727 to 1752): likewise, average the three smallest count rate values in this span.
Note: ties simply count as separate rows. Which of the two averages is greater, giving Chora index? 70.9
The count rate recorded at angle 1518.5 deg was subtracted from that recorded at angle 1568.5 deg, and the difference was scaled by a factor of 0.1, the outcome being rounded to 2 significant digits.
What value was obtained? -0.28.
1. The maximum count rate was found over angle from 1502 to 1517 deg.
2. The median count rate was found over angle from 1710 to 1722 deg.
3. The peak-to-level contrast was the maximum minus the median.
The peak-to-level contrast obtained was 10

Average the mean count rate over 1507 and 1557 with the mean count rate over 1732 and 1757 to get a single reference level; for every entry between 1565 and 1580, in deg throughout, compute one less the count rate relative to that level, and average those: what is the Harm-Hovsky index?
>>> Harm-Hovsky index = -0.02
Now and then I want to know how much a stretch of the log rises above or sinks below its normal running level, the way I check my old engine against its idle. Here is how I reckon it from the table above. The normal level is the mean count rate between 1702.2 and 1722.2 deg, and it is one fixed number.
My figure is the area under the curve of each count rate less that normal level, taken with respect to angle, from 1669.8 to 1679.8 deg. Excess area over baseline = 33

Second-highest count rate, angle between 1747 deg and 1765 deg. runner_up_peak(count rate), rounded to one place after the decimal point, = 65.6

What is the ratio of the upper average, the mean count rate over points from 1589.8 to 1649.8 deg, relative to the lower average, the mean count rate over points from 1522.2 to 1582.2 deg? 0.9718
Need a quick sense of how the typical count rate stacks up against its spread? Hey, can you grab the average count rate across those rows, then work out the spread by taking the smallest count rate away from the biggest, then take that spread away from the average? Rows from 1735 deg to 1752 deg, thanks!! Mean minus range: 61.7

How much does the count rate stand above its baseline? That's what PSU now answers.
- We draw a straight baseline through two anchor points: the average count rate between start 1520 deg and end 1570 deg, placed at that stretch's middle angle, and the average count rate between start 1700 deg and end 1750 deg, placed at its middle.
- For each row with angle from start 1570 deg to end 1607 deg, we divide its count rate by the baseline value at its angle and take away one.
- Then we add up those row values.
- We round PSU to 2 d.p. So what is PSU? 0.20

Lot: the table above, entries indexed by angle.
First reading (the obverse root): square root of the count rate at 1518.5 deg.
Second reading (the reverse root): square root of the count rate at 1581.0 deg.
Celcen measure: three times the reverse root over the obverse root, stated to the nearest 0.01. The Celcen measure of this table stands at 2.99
